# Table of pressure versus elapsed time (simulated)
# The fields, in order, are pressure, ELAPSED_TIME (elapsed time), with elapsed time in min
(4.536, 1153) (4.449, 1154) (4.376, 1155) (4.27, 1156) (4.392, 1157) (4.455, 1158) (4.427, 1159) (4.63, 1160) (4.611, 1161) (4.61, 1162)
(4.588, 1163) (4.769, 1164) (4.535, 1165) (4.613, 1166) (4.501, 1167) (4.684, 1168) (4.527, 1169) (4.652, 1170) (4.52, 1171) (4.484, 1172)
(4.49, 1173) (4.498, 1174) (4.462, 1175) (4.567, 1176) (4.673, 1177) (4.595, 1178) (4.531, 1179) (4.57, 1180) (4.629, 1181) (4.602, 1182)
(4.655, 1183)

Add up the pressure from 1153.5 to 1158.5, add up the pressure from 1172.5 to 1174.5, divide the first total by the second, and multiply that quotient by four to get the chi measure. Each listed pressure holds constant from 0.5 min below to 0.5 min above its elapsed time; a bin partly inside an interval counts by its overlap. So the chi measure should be 10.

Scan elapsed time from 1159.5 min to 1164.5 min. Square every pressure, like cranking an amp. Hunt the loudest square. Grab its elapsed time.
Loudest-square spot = 1164 min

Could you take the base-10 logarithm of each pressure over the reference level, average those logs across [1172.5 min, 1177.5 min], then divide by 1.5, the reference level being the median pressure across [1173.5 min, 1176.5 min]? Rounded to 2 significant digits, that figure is 0.0025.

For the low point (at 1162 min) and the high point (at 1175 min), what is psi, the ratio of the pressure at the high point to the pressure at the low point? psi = 0.97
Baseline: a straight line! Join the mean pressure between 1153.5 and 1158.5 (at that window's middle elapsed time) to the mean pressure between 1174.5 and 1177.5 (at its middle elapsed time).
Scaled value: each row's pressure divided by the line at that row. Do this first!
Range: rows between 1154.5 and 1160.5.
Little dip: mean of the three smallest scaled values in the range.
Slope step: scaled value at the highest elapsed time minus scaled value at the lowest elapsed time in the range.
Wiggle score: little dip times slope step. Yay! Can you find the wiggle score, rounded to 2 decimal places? 0.05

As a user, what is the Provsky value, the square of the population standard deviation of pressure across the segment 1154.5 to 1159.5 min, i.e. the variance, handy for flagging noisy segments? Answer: 0.0040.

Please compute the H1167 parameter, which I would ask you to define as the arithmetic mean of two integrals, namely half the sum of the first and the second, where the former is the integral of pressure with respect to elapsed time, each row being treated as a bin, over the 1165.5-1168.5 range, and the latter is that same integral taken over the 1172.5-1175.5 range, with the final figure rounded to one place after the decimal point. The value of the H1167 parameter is 13.6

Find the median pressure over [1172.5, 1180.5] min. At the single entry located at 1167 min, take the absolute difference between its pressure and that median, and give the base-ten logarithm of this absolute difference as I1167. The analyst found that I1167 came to -1.32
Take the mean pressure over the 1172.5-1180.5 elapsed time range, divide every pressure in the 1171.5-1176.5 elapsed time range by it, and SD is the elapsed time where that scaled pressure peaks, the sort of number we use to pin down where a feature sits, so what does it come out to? 1176 min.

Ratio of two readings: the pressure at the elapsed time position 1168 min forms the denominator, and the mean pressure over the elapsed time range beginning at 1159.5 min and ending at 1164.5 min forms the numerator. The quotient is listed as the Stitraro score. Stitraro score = 0.99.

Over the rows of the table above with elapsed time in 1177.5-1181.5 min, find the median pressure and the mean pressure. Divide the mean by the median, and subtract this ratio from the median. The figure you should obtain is 3.58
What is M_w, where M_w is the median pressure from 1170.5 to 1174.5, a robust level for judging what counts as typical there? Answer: 4.49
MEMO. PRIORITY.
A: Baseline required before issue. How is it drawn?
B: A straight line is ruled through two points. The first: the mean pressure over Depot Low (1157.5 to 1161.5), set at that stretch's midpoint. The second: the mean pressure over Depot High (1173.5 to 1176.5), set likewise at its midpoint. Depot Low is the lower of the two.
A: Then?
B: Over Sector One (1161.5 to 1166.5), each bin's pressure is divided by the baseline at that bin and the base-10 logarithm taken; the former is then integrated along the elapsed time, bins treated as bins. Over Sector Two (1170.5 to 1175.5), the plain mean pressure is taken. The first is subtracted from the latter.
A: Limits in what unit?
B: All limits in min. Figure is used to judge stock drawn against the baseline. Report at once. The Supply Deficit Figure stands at 4.44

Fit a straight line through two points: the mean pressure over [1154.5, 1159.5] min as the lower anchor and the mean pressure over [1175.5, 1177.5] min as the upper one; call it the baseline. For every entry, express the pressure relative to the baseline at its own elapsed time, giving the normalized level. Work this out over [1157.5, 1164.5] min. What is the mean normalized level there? 1.034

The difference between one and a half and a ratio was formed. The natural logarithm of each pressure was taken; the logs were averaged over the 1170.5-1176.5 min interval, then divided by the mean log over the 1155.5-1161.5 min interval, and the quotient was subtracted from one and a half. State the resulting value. 0.494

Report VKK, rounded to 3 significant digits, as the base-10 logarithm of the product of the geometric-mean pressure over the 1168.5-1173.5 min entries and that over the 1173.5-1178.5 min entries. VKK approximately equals 1.32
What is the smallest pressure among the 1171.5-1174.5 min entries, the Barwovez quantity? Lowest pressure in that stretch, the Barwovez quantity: 4.484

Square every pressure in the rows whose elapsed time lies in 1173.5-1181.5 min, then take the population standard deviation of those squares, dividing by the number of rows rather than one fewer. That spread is 0.59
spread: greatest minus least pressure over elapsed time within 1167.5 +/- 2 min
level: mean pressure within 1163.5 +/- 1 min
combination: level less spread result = 4.50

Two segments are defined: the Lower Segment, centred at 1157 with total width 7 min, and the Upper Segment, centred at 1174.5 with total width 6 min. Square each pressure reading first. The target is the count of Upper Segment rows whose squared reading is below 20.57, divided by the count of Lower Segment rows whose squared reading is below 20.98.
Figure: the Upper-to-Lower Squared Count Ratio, 0.67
